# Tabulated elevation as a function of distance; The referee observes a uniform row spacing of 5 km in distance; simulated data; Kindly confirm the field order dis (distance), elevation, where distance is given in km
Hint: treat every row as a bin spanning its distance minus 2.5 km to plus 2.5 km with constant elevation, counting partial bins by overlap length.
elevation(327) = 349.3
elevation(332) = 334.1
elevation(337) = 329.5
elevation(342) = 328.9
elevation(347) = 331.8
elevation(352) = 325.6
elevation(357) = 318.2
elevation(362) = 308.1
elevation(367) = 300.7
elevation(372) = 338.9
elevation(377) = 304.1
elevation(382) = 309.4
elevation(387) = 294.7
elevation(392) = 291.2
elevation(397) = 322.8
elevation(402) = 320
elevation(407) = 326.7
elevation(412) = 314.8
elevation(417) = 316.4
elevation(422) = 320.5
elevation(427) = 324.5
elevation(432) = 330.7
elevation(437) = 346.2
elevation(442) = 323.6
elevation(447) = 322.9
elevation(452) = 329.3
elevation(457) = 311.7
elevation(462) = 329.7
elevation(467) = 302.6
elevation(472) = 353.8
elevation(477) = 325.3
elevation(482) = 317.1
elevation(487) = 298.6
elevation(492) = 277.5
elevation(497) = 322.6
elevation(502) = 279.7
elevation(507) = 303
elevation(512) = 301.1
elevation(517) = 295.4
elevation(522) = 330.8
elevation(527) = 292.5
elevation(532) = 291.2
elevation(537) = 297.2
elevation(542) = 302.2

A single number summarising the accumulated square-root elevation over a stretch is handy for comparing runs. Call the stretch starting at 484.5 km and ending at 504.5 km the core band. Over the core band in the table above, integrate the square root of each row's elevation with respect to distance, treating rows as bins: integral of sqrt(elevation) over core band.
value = 343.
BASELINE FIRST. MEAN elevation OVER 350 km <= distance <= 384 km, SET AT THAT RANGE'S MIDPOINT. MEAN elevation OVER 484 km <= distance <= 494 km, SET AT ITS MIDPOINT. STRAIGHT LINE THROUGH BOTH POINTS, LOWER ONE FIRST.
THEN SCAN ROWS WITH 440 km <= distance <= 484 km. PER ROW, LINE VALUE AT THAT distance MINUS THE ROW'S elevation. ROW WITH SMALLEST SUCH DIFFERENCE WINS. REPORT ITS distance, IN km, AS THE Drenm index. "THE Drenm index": 472 km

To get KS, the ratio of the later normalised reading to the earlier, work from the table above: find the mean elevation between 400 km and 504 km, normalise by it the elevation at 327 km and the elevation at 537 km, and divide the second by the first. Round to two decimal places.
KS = 0.85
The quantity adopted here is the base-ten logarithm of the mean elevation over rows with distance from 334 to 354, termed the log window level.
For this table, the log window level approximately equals 2.52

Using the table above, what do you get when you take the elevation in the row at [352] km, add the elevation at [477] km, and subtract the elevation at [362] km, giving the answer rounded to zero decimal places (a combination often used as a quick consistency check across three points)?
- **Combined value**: 343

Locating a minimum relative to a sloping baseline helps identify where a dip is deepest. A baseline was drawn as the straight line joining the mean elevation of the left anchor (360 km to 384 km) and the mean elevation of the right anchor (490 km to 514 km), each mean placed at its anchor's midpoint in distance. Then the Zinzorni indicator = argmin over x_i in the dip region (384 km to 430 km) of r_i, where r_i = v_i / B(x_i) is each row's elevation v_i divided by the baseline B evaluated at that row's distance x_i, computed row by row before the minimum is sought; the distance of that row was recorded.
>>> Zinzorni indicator 392 km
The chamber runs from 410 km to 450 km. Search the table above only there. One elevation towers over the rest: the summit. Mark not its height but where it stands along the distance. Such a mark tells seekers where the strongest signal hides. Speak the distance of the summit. 437 km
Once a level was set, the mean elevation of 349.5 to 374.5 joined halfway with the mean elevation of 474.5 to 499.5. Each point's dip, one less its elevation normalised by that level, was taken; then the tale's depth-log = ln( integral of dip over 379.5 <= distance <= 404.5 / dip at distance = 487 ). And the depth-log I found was 2.3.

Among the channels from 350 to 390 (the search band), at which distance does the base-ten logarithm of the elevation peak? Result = 372 km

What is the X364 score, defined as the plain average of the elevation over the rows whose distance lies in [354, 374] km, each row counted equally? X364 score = 316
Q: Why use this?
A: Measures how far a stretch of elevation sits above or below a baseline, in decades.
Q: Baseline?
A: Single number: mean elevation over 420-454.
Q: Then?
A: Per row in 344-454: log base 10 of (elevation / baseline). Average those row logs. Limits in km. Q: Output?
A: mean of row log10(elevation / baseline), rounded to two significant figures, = -0.013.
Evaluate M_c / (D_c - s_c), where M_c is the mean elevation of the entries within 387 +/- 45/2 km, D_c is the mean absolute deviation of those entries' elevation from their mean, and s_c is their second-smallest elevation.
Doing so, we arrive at -1.11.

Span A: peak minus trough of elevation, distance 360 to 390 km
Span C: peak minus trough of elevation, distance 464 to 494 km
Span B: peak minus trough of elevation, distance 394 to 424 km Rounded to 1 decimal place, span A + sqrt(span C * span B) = 74.3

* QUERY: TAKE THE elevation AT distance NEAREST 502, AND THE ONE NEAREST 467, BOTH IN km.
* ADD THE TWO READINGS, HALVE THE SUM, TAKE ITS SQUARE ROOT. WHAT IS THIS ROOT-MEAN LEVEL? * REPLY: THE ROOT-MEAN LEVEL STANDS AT 17.1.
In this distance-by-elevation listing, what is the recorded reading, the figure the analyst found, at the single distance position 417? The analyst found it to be 316.4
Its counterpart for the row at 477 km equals 325.3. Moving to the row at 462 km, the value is 329.7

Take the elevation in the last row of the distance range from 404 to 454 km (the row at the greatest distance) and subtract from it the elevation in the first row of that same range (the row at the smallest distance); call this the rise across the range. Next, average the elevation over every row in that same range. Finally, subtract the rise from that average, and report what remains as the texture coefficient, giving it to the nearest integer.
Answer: 323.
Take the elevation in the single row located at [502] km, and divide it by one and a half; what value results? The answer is 186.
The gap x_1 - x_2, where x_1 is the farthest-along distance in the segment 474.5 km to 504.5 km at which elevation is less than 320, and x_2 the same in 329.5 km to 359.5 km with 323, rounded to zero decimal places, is 145 km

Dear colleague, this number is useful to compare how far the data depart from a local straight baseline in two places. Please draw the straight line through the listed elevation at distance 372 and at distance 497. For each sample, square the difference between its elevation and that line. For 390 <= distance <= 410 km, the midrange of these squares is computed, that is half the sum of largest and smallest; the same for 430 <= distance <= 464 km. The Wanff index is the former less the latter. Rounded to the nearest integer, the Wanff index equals 916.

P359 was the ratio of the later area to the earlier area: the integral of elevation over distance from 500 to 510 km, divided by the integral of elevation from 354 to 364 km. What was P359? 0.93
